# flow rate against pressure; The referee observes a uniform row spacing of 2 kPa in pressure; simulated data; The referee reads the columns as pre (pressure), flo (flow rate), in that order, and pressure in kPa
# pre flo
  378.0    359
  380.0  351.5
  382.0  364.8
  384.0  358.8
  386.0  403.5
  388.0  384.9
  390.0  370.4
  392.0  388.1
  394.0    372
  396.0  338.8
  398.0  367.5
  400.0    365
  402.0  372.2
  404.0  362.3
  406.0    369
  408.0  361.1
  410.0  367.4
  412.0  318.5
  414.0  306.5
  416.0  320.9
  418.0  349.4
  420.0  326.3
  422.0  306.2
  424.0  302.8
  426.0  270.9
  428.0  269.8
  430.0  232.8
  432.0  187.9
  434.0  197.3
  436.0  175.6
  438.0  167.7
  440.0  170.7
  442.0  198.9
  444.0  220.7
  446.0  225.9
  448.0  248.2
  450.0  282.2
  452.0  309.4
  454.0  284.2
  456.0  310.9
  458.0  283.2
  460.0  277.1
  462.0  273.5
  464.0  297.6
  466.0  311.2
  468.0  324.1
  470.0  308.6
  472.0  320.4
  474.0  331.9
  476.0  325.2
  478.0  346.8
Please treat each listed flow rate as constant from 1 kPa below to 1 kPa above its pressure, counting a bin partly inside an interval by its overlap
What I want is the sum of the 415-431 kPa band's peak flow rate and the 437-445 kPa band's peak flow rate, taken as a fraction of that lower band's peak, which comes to 1.6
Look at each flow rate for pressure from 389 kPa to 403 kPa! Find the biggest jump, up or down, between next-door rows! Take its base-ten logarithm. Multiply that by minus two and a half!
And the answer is -3.80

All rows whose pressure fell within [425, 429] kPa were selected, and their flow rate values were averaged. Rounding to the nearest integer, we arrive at 270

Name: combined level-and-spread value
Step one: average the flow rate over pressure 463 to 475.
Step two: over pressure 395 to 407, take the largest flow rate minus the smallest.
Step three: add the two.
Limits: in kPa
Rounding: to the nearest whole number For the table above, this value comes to 349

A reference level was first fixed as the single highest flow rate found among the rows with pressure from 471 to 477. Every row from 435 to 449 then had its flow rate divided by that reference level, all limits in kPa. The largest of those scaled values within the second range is 0.75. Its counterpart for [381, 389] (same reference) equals 1.22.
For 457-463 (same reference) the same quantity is 0.85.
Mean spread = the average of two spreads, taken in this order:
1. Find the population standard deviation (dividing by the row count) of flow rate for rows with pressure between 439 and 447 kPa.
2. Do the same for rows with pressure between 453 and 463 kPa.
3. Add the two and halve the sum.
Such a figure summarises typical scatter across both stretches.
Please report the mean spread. 17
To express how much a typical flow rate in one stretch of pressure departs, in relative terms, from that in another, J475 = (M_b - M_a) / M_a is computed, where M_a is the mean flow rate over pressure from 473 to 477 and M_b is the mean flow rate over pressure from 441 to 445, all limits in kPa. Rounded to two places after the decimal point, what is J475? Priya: -0.36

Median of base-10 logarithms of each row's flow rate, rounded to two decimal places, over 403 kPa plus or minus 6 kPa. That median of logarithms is 2.56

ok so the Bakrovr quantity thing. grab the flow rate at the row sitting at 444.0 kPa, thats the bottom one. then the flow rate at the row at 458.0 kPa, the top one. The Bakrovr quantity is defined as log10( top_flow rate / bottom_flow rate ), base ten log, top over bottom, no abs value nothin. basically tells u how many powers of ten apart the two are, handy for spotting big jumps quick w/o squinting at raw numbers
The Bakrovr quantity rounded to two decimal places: 0.11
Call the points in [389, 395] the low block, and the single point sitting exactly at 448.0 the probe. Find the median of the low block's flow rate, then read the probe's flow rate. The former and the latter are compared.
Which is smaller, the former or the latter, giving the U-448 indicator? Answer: 248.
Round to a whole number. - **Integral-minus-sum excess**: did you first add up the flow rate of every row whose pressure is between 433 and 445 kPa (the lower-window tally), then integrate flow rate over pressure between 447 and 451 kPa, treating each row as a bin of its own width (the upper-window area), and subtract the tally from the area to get -70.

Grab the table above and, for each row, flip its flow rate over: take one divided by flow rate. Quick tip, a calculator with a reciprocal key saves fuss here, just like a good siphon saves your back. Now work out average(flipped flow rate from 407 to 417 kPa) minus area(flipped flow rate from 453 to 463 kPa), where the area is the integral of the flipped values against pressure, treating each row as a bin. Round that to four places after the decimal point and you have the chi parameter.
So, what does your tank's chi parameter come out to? -0.0321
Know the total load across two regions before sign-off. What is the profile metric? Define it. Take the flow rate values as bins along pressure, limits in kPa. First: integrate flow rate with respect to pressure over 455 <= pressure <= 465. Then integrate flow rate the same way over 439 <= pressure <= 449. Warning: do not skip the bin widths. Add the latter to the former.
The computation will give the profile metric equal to 5013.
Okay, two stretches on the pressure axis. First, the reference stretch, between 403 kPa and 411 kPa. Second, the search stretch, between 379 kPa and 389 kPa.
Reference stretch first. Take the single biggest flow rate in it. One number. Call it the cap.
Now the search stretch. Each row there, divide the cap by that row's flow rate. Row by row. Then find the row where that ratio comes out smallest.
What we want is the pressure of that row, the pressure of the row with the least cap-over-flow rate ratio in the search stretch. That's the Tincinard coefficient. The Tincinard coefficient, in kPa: 386.0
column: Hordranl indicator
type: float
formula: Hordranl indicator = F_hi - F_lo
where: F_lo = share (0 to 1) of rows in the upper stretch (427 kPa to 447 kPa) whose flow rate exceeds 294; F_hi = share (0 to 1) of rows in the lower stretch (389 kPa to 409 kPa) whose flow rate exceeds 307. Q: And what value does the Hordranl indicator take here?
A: 1.00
